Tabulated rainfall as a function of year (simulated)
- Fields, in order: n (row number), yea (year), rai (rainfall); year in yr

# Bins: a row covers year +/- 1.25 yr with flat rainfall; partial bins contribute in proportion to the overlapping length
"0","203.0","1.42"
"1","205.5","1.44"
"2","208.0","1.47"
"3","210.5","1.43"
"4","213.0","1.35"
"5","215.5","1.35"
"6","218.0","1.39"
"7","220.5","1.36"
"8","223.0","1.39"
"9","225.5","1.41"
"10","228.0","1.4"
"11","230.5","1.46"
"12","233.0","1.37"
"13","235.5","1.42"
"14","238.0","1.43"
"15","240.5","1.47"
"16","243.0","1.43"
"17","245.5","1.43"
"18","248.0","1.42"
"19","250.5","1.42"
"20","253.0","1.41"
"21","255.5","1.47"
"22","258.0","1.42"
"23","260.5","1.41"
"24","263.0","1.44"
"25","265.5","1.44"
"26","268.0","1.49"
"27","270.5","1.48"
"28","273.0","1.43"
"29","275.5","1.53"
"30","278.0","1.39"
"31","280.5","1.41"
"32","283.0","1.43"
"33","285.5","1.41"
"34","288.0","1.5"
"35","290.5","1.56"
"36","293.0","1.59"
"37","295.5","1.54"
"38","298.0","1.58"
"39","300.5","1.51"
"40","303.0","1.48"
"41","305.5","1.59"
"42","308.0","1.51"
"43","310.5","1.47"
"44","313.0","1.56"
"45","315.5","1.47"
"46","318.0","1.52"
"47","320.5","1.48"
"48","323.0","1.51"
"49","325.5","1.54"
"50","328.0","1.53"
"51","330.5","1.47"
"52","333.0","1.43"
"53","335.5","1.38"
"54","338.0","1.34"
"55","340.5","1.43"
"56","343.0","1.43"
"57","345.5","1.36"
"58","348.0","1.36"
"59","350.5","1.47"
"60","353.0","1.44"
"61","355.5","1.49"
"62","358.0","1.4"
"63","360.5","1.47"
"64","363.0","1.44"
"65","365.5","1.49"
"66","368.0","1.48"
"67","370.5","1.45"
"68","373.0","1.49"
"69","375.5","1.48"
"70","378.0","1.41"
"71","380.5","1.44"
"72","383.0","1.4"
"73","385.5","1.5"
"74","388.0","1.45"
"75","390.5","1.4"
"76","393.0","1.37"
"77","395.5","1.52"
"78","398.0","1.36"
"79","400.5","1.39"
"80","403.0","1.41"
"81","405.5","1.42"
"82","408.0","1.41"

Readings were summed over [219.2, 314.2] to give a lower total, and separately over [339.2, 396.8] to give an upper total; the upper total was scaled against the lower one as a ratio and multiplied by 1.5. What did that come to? 0.9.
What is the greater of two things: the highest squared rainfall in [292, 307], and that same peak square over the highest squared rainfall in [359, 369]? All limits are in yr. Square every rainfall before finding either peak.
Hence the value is 2.53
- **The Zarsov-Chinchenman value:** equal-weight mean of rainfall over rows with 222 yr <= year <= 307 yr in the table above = 1.46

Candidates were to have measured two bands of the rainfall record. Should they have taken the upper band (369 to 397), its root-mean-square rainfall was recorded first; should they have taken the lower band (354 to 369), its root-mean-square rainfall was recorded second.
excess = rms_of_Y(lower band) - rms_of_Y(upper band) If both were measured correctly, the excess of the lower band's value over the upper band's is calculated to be 0.01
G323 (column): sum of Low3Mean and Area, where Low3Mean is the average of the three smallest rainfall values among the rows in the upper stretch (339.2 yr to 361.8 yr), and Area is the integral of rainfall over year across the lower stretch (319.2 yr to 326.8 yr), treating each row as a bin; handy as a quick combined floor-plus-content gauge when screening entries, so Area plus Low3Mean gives 13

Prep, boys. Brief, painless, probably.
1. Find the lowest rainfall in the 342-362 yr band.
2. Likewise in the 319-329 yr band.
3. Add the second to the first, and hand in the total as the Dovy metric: 2.84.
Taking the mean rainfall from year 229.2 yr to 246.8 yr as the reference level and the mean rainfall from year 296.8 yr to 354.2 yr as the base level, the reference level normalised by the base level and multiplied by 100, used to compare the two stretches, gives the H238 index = 97.1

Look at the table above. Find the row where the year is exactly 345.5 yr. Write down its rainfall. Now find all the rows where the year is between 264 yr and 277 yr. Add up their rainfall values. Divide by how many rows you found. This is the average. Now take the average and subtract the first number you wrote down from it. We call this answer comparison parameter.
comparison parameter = 0.11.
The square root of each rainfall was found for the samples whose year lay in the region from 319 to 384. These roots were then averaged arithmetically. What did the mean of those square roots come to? 1.203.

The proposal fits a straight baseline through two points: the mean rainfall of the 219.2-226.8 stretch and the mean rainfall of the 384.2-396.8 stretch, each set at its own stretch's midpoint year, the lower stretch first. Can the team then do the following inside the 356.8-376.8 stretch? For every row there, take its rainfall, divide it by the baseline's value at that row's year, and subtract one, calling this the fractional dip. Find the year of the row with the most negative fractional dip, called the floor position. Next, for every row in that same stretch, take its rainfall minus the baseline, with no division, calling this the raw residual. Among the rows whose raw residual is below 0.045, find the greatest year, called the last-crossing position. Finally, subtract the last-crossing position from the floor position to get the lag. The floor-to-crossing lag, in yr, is -17.5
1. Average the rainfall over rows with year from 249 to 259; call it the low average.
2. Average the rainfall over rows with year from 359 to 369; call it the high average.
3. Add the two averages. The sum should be 2.90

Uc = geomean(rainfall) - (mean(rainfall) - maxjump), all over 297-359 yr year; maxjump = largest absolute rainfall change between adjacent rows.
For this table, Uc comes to 0.11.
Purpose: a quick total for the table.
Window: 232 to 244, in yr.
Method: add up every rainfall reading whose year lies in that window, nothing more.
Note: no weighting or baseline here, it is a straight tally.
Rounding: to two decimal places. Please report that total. 7.12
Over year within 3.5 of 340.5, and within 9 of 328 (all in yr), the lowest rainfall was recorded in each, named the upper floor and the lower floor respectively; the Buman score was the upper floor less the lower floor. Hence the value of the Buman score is -0.040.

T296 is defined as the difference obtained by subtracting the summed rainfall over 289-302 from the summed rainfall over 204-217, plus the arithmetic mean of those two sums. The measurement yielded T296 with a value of 6.7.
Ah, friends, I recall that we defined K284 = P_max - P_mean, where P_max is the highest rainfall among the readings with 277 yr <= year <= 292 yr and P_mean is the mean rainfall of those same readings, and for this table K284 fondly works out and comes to 0.11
